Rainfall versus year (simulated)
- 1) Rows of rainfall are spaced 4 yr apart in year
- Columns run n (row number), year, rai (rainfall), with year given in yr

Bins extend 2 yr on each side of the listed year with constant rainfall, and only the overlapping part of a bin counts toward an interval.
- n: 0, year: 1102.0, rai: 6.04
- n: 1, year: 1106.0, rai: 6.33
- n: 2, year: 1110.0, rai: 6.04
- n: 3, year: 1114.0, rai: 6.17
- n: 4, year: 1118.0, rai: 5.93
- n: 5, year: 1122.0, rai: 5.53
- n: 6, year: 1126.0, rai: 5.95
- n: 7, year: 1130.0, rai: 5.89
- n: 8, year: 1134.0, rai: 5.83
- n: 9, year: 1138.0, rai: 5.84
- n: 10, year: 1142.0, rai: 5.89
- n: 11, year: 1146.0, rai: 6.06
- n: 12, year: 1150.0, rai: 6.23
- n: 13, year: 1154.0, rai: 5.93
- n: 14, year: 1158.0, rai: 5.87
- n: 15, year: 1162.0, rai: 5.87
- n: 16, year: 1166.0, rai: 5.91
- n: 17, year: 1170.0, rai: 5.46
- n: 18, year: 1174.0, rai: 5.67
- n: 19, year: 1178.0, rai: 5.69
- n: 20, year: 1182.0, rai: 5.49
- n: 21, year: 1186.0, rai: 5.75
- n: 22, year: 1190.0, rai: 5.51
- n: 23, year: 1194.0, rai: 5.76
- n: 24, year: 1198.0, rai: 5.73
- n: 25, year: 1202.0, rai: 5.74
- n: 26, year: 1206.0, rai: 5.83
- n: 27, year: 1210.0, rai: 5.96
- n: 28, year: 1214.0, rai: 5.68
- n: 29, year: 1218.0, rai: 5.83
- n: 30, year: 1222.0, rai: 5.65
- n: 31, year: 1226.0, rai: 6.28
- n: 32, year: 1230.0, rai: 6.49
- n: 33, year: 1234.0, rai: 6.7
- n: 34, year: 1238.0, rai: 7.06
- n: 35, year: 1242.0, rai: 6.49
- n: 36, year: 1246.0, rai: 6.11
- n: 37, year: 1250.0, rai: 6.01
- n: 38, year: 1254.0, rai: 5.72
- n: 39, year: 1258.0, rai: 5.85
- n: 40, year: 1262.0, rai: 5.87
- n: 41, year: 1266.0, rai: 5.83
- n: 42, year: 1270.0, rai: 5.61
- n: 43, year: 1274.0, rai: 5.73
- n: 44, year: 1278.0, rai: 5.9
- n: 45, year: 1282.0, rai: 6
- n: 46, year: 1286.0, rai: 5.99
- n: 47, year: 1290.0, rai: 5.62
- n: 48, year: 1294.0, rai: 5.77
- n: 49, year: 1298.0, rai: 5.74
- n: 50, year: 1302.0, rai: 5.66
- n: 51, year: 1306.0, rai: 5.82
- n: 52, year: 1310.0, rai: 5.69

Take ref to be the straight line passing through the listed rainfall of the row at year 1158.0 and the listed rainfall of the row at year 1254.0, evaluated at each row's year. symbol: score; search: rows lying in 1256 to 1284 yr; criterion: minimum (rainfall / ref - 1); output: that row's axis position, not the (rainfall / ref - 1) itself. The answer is 1270.0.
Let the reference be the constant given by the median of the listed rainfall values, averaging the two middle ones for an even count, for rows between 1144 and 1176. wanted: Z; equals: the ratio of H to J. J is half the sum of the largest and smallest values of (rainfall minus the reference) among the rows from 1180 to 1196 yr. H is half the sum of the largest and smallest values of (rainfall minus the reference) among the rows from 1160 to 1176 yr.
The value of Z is 1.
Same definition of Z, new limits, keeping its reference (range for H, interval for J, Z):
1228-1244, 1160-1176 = -4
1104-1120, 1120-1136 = -2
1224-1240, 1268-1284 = -9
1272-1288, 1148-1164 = 0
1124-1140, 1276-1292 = 0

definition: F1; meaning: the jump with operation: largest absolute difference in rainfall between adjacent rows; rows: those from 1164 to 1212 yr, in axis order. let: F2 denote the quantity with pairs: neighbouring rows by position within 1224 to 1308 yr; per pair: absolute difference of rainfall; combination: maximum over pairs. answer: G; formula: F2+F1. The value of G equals 1.02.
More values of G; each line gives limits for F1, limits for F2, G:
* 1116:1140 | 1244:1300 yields 0.79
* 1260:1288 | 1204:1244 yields 0.85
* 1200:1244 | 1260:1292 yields 1.00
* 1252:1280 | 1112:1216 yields 0.67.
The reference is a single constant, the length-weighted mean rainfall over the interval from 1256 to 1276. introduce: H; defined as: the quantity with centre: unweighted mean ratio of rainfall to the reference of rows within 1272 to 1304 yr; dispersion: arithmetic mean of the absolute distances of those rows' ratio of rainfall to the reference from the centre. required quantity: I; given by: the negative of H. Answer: -0.0210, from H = 0.0210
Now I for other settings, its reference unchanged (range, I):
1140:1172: -0.0225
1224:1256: -0.0567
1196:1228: -0.0244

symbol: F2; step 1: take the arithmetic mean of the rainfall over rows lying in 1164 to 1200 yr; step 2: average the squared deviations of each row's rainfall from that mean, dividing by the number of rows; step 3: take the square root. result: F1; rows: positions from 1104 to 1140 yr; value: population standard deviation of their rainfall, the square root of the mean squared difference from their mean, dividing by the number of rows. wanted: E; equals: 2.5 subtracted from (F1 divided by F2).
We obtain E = -1.0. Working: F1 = 0.21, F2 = 0.14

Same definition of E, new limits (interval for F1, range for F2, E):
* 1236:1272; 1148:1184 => -0.6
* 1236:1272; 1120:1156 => -0.1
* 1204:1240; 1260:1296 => 1.0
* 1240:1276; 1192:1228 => -1.1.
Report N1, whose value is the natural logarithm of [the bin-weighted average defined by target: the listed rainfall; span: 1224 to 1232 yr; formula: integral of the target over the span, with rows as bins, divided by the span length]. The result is 1.85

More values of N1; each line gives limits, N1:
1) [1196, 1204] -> 1.75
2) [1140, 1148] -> 1.79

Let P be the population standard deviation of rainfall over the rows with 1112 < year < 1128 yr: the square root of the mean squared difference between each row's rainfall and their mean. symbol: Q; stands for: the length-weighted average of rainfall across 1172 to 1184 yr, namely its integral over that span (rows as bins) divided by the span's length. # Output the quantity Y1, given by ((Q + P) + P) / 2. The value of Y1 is 3.04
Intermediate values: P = 0.23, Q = 5.62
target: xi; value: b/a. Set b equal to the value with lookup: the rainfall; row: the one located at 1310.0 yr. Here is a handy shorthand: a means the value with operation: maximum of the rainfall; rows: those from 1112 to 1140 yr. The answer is 0.92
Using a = 6.17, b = 5.69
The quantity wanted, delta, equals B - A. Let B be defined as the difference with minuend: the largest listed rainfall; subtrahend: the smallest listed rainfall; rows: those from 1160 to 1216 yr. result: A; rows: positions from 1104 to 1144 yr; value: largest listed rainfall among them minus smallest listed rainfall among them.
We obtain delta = -0.3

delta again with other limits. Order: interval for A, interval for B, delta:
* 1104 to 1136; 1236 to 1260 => 0.5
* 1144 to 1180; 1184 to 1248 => 0.8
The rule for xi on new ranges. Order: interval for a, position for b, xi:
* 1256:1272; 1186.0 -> 0.98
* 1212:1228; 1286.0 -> 0.95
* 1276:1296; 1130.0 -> 0.98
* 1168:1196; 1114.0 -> 1.07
